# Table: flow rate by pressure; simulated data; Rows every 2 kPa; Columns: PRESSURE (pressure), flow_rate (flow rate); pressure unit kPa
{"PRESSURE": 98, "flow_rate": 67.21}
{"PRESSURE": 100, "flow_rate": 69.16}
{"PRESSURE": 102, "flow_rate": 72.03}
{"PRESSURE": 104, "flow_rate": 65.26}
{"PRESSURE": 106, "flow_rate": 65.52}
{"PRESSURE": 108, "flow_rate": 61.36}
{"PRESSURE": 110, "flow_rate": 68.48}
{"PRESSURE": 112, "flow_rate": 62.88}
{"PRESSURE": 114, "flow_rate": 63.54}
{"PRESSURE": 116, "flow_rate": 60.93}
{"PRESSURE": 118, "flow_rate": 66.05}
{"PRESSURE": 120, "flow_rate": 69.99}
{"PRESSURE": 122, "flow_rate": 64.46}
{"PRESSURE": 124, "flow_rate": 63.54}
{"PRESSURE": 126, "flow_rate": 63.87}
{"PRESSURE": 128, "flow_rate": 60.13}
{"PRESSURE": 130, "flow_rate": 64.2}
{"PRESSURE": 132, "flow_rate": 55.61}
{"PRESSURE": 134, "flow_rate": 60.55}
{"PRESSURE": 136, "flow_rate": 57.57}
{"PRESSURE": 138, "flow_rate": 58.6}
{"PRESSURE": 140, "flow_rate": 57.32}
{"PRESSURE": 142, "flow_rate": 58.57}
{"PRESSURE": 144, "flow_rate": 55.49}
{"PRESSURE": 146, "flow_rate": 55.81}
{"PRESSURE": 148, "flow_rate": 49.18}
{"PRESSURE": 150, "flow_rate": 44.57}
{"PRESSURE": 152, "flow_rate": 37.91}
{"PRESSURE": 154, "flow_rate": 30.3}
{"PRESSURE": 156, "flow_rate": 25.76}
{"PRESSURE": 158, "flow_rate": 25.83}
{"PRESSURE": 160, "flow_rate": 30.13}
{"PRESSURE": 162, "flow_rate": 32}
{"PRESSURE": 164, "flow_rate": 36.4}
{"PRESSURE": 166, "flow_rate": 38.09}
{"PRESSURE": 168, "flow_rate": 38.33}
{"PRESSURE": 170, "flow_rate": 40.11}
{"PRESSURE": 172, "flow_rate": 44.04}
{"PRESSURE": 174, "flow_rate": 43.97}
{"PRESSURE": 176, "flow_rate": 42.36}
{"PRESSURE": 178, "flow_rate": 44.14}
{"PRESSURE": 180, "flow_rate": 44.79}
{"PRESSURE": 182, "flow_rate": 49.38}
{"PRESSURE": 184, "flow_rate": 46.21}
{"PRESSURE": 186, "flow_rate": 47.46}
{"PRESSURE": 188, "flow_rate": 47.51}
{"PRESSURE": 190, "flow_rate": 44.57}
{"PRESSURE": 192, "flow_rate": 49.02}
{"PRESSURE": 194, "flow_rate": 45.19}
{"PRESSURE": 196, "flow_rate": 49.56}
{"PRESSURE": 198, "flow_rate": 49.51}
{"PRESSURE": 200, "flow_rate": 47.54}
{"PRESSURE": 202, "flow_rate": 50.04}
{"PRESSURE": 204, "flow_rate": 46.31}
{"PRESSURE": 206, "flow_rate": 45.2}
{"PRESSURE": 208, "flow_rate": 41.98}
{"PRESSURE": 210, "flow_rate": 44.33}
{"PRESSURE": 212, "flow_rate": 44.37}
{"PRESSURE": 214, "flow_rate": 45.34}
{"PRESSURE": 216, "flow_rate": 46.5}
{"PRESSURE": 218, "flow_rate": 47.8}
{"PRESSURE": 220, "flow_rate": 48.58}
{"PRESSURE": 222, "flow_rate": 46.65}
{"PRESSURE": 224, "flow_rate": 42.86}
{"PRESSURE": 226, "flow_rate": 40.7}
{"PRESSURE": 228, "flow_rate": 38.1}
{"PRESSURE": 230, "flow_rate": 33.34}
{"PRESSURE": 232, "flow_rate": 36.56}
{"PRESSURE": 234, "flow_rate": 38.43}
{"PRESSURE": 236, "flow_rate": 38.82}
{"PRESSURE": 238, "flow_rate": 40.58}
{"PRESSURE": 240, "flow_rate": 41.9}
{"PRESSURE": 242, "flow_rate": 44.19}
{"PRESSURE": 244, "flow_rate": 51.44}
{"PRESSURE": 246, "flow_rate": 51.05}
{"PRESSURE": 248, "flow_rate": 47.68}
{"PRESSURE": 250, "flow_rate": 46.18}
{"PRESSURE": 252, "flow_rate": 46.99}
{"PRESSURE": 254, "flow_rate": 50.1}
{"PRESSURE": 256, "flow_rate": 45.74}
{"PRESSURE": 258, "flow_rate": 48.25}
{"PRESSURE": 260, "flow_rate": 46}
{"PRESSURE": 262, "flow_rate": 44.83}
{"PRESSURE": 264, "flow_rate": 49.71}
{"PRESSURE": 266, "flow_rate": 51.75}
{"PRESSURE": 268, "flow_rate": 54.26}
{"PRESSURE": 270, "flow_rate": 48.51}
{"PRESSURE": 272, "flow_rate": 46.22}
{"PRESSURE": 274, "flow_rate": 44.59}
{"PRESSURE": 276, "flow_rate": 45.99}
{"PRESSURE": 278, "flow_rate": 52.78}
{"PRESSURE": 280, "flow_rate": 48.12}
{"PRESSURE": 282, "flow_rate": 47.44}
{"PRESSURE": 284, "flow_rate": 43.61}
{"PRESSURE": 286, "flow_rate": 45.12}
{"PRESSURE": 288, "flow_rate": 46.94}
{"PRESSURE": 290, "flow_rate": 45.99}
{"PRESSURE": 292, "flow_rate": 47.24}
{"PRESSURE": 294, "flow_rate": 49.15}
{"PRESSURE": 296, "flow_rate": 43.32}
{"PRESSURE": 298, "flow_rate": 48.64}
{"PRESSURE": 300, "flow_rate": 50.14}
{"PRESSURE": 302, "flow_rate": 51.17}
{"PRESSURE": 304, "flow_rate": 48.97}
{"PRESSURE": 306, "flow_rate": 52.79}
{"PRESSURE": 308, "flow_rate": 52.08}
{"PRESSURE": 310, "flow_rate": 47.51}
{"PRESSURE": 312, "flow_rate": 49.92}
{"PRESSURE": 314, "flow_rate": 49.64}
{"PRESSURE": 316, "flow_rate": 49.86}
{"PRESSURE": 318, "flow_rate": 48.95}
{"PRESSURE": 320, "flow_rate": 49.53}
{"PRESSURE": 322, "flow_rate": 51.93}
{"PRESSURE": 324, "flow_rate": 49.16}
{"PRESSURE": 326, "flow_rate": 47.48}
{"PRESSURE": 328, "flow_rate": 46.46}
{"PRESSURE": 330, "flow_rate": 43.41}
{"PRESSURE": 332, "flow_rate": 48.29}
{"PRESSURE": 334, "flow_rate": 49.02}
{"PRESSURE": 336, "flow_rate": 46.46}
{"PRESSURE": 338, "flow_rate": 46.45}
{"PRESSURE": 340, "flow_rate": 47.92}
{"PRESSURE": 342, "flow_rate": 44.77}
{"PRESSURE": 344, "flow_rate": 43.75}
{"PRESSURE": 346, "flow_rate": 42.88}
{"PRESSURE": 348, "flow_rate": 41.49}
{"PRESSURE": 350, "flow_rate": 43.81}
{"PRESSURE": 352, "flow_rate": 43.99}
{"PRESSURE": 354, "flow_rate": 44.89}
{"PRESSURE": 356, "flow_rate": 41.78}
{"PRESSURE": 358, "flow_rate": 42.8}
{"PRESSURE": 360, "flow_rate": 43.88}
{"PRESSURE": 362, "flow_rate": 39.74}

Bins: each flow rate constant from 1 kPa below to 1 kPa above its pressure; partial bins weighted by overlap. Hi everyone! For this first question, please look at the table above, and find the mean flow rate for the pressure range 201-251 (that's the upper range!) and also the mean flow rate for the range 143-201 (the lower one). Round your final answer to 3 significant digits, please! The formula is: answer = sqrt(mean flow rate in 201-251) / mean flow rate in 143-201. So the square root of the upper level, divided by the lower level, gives 0.156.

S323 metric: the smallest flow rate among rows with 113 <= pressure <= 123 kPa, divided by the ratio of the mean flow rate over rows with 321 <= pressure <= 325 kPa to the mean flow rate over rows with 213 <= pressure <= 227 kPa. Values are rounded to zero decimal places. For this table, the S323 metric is 55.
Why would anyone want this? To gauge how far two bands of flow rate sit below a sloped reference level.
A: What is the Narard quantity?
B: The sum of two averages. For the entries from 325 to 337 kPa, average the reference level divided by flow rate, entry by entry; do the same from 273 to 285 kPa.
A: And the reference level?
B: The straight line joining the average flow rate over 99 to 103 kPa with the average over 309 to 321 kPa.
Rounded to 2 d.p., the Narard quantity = 2.14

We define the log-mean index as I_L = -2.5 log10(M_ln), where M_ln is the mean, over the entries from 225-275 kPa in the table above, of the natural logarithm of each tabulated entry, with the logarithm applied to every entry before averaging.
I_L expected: -1.45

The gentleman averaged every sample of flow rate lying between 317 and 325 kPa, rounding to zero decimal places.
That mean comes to 50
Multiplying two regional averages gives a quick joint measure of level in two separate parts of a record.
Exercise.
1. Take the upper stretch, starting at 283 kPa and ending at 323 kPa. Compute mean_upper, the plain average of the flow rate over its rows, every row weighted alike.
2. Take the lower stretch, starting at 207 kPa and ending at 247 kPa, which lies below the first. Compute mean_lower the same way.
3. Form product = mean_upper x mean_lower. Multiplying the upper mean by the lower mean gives 2099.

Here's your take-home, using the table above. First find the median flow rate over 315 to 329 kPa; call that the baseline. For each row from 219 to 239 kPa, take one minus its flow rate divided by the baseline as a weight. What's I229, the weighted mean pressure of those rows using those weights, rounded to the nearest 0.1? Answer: 230.9 kPa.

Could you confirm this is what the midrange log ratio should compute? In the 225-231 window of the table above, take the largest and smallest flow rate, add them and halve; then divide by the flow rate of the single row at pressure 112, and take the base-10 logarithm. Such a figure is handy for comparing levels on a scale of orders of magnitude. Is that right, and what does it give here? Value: -0.230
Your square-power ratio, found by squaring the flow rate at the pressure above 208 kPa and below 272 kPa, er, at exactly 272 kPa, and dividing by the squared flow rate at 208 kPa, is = 1.21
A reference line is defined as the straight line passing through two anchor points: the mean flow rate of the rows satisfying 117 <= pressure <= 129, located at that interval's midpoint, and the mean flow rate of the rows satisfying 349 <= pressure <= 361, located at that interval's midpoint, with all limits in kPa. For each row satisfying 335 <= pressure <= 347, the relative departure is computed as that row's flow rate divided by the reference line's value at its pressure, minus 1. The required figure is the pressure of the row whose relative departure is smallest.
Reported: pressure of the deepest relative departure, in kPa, 346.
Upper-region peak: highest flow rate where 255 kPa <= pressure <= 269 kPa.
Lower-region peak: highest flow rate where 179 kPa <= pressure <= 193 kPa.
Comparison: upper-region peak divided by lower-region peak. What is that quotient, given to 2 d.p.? 1.10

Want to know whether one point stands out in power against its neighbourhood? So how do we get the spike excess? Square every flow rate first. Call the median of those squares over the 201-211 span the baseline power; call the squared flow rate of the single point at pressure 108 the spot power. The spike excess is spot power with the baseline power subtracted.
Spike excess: 1722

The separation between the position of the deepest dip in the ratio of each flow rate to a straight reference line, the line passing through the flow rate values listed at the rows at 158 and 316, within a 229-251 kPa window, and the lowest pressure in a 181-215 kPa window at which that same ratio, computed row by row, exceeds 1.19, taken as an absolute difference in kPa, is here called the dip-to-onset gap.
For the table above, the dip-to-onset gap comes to 48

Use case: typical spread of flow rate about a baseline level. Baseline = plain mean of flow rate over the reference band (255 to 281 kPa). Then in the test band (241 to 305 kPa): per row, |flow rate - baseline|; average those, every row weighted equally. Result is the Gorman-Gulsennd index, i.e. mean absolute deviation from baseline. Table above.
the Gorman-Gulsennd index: 2.3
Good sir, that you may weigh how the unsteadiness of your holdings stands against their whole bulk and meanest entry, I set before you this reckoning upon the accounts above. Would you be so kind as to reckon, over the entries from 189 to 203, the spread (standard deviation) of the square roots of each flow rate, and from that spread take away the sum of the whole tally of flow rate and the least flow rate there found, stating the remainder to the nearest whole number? -380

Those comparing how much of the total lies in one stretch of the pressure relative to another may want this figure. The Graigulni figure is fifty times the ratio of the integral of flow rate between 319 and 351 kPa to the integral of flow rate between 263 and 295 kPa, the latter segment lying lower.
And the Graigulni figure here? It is 48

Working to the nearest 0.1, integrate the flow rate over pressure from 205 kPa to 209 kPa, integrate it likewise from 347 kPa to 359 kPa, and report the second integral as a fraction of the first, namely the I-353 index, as 3.0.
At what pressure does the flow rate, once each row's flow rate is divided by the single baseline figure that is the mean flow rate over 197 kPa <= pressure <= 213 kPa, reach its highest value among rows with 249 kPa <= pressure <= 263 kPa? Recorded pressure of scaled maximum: 254 kPa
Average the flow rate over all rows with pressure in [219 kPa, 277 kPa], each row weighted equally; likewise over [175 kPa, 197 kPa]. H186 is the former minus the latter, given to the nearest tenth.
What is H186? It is -1.2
